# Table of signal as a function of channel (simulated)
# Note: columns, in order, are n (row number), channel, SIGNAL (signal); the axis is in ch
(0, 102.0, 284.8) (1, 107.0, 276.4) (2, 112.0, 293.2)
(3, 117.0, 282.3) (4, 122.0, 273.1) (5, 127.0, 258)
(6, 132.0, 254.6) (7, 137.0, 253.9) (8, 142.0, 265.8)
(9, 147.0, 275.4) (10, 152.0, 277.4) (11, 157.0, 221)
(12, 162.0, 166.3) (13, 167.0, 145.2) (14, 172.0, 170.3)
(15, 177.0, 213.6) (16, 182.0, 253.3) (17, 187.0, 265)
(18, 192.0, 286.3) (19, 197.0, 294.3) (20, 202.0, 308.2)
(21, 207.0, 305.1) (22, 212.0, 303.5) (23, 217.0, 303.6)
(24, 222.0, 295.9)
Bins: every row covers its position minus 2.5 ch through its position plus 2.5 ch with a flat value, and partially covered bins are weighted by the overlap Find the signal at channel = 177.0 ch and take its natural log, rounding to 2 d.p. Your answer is 5.36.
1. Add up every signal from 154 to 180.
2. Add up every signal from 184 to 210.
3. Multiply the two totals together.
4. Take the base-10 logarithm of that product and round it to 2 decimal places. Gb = 6.13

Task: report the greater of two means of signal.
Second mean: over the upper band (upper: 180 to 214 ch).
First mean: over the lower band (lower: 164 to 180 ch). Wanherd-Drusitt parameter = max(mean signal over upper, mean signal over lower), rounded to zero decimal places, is 288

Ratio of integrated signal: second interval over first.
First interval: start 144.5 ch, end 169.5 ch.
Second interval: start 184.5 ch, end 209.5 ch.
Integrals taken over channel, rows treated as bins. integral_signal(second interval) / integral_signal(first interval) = 1.34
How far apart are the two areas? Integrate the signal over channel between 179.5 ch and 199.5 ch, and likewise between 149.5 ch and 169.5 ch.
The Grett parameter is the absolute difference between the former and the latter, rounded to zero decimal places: 1445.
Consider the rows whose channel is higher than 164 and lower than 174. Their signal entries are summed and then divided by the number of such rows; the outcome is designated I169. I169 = 158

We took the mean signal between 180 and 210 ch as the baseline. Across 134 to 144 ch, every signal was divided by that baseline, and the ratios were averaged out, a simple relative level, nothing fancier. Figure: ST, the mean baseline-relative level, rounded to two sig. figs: 0.91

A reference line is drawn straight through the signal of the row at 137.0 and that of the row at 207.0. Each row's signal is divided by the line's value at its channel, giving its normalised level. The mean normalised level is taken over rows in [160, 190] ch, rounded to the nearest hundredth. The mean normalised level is 0.72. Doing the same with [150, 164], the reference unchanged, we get 0.83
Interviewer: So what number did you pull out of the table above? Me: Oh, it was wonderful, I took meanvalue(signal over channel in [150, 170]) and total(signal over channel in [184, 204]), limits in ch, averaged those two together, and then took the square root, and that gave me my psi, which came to 26.0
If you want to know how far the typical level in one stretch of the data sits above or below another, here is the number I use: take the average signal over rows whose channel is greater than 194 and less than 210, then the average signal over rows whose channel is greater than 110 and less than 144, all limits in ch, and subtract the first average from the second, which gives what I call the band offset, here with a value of -34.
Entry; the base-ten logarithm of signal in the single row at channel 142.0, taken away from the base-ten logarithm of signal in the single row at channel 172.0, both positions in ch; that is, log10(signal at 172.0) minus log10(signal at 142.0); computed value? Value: -0.19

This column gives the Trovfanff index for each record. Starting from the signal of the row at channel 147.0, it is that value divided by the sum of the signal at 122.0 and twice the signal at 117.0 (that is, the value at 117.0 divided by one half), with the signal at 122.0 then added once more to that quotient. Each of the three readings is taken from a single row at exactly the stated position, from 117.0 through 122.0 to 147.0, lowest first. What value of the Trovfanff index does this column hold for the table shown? 273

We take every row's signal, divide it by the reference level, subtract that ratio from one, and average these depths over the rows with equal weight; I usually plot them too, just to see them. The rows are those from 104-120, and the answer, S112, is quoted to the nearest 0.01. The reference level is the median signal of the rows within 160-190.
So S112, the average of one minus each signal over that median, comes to -0.48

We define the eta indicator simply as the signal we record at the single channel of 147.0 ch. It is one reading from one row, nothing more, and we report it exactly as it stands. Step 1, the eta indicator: 275.4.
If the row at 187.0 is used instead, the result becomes 265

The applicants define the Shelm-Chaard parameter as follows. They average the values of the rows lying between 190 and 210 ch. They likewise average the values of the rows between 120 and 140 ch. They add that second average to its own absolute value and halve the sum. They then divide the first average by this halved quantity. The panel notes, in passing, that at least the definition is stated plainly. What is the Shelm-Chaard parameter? 1.15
